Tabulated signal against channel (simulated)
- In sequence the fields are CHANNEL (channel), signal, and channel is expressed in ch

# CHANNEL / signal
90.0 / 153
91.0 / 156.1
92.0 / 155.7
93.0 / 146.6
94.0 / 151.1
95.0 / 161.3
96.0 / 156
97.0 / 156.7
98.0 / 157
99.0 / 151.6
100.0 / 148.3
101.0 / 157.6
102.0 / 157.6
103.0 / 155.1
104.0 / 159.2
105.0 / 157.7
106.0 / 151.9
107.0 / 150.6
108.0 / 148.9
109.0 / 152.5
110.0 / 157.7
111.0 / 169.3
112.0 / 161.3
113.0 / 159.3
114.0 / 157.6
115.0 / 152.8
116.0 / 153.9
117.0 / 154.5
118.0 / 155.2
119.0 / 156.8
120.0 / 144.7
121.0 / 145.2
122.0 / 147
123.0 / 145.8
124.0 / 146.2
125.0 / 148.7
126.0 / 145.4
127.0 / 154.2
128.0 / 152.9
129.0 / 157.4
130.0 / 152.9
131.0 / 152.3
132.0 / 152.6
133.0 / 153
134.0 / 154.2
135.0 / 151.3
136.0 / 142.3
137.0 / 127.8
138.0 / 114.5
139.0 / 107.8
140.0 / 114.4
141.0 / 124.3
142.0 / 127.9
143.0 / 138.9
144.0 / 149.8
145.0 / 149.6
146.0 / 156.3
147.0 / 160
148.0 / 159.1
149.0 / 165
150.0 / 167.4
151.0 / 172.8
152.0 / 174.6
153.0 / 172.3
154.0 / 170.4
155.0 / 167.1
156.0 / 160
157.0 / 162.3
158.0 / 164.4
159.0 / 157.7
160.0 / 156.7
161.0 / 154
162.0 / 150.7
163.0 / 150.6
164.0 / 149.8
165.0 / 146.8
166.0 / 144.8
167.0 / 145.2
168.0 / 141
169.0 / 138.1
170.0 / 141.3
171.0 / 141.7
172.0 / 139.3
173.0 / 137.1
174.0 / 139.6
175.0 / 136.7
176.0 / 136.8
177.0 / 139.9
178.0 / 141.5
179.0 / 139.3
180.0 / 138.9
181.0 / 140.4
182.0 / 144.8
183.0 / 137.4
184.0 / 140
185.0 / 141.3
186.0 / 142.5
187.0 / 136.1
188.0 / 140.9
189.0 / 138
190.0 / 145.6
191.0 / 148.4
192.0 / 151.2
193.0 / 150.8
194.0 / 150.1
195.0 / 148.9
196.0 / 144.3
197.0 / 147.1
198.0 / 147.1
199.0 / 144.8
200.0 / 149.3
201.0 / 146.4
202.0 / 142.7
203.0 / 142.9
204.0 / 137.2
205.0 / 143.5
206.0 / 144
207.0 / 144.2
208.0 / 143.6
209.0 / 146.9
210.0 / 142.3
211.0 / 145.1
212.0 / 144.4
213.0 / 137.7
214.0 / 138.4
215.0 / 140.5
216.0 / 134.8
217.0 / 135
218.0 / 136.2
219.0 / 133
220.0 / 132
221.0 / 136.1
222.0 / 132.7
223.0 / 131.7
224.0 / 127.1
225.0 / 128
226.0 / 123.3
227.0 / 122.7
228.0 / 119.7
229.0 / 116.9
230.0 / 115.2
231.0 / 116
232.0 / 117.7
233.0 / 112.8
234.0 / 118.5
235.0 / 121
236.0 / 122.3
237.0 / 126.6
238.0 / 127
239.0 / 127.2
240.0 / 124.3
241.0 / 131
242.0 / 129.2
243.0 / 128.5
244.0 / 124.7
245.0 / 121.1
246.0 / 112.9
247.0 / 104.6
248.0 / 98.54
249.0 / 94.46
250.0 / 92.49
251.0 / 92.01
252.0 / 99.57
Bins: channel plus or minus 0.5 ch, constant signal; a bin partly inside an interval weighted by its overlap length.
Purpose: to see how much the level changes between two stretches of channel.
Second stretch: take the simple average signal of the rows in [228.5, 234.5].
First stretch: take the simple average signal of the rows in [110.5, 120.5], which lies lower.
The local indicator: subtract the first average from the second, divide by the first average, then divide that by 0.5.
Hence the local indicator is -0.52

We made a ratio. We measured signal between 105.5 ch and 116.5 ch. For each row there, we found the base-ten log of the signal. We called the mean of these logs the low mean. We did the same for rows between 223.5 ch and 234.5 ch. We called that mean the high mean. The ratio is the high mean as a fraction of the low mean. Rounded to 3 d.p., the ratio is 0.948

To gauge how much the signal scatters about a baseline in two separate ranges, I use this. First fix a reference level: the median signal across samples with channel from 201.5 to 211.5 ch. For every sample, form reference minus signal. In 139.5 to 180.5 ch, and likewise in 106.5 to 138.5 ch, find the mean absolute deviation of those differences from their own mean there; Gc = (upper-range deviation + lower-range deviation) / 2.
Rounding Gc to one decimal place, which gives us 8.8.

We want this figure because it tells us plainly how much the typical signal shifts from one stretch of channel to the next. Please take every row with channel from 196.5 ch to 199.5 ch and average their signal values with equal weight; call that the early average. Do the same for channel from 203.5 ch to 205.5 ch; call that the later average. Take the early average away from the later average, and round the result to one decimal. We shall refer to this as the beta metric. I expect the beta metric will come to -6.0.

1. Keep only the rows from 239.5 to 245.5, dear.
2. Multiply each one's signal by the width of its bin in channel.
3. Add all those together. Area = 759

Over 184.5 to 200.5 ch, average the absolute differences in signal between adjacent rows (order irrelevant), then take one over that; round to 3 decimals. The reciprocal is 0.333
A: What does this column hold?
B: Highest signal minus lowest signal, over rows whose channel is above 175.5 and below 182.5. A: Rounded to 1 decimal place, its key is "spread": 8.0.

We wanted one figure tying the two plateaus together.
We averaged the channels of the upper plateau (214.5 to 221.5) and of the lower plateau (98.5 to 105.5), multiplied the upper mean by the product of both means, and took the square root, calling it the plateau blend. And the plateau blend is 1687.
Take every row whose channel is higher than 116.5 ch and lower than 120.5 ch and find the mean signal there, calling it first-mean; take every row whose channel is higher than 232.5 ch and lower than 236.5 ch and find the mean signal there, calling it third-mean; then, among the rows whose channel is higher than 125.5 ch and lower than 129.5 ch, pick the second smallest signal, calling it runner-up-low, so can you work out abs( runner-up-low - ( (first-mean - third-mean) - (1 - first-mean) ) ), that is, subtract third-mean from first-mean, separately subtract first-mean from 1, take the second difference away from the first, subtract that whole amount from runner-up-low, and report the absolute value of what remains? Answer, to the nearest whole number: 33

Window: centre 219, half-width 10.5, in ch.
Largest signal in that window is 146.9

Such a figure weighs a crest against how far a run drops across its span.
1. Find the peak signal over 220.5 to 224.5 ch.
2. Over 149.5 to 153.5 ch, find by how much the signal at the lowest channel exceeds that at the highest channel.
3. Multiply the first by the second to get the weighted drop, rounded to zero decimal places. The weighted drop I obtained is -667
